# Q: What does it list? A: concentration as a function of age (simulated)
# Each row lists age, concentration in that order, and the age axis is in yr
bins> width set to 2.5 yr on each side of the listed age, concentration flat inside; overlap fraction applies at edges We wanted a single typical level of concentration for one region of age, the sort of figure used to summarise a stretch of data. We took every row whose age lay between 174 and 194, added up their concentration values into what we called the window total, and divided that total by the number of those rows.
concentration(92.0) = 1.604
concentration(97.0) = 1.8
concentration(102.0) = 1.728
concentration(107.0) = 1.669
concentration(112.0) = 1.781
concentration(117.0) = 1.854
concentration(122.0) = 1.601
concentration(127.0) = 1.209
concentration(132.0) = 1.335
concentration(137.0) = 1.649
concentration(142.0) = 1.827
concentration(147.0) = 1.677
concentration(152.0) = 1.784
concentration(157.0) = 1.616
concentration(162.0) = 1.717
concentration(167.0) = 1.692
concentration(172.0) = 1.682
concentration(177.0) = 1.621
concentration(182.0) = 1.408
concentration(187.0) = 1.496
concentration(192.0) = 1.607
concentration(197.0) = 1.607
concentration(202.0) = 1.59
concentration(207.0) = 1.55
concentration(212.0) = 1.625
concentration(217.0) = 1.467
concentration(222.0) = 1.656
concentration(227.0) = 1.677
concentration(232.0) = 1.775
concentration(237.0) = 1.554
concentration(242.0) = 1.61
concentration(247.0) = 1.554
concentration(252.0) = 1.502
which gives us 1.53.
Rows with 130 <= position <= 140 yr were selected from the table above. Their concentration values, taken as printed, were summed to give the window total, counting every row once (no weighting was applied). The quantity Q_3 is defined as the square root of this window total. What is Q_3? 1.73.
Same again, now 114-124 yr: 1.86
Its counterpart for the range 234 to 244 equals 1.78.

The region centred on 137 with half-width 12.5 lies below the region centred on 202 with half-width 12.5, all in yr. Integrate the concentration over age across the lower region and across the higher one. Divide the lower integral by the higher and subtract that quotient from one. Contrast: 0.04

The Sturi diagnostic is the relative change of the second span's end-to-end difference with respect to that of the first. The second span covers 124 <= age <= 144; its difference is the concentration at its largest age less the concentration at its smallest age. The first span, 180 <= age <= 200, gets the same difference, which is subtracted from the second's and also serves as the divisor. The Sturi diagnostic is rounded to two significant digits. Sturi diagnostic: 2.1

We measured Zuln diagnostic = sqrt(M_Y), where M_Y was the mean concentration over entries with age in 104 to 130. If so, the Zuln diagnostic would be 1.27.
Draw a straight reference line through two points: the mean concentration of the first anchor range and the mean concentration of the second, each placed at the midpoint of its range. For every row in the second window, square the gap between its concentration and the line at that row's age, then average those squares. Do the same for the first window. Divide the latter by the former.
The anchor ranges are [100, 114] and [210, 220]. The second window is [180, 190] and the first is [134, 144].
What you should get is 1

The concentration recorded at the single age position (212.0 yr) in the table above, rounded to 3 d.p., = 1.625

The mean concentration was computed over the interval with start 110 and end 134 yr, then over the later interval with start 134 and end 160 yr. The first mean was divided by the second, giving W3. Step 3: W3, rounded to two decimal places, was 0.91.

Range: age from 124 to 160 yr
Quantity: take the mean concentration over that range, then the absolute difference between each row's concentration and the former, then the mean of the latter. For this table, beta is 0.18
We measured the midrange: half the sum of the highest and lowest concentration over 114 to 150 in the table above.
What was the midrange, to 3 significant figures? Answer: 1.53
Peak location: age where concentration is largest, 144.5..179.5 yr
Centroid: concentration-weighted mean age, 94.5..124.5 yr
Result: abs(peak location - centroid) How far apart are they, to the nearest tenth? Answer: 42.6 yr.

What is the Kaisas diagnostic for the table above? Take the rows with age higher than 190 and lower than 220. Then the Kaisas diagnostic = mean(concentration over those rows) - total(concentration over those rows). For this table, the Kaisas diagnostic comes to -8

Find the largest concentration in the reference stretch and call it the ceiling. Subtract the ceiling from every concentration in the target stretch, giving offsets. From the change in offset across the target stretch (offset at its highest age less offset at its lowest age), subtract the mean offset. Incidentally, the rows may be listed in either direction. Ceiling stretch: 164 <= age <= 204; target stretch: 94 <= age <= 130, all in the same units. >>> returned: -0.56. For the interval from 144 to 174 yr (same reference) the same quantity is 0.00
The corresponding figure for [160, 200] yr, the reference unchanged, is -0.02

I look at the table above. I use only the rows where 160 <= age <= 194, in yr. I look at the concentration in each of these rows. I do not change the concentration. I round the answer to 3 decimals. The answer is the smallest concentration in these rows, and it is 1.408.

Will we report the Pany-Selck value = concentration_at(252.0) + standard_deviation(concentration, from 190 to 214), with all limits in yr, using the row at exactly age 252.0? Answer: 1.53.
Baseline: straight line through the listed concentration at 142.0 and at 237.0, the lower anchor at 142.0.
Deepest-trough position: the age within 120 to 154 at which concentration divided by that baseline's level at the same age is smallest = 127.0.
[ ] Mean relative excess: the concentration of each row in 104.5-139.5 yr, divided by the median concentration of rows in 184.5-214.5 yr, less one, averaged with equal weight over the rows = -0.01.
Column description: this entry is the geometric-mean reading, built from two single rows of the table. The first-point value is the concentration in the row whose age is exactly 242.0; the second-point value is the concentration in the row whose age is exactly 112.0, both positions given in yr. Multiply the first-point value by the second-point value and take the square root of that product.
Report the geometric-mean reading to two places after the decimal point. 1.69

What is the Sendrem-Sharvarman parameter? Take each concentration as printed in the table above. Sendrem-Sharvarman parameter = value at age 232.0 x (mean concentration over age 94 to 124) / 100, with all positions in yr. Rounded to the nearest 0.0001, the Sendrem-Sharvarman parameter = 0.0309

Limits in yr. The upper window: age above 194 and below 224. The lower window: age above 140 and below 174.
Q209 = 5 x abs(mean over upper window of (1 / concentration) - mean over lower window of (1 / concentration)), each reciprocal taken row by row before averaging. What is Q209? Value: 0.24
